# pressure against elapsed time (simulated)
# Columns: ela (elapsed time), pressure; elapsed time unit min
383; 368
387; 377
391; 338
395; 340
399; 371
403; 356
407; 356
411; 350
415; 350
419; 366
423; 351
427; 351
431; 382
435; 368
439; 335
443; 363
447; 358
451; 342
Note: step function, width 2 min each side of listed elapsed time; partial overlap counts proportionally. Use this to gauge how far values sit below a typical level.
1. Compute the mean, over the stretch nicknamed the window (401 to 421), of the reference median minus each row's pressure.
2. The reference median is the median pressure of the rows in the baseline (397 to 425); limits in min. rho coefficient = 0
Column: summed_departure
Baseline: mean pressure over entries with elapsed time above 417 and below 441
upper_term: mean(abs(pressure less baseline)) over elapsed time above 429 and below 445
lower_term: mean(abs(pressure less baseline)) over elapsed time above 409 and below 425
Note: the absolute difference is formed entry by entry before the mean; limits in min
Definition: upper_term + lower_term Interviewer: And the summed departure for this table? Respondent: 23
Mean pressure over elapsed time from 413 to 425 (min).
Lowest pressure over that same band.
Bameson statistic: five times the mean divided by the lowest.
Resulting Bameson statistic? 5.08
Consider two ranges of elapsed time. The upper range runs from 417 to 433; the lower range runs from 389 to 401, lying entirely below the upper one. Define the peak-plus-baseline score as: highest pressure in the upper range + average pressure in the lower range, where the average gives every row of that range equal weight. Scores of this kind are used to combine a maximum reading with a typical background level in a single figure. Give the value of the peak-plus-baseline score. 732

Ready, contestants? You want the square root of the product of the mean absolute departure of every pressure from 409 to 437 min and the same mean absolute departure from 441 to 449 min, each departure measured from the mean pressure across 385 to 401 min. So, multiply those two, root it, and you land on 6.3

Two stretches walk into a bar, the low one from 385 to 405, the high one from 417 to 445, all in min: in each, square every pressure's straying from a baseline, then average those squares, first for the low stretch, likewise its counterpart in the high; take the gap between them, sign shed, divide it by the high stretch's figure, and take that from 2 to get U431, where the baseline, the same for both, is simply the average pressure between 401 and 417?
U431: 1.91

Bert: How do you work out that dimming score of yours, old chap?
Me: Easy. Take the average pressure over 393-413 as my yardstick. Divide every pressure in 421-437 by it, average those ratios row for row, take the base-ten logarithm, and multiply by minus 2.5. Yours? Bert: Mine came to -0.025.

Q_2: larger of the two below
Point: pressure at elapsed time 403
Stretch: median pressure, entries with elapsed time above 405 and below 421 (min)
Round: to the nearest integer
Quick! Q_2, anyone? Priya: 356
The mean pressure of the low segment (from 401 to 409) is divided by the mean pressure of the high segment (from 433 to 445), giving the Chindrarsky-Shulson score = 1.00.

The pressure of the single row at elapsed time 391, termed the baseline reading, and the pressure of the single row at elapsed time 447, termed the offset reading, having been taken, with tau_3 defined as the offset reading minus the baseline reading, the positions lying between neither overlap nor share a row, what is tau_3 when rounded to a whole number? 20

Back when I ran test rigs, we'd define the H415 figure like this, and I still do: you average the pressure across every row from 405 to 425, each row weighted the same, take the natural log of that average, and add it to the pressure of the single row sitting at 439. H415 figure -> 341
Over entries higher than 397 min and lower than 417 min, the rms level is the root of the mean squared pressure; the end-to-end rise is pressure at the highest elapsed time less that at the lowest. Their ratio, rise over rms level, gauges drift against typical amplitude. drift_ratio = -0.06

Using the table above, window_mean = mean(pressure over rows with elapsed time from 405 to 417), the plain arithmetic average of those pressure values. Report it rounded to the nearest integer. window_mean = 352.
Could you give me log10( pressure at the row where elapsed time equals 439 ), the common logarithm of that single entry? 2.53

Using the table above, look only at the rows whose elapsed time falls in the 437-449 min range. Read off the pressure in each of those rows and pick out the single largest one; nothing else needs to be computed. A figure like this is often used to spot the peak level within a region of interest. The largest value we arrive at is 363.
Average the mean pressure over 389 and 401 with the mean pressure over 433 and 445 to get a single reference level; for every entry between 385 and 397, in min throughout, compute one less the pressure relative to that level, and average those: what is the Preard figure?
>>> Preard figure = 0.002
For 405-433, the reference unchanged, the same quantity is -0.016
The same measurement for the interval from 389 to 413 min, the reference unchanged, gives 0.002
